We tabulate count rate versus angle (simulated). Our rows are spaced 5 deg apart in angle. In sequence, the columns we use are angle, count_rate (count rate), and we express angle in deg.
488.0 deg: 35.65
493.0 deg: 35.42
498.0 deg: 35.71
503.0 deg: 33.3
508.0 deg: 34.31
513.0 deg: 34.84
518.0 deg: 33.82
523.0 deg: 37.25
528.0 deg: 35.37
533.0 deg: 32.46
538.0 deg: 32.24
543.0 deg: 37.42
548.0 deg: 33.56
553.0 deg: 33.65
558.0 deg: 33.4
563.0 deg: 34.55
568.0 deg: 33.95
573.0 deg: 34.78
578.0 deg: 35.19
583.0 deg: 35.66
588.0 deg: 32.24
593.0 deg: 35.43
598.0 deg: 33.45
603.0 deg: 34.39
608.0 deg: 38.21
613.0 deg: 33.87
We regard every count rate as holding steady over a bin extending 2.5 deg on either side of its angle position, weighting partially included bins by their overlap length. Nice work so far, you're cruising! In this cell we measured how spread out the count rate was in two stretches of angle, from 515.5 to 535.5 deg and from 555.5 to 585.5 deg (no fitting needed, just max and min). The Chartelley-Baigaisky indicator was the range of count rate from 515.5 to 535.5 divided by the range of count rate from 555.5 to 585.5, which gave 2.1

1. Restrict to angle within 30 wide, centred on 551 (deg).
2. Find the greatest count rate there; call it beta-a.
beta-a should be 37.42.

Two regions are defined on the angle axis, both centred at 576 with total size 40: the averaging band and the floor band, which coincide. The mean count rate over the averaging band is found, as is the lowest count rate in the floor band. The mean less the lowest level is 2.2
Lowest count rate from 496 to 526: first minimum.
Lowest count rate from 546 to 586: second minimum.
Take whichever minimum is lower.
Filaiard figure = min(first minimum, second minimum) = 33.30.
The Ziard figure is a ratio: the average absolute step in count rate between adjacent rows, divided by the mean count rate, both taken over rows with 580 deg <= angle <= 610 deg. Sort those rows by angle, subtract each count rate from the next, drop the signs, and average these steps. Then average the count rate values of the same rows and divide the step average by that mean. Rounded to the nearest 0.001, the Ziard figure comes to 0.077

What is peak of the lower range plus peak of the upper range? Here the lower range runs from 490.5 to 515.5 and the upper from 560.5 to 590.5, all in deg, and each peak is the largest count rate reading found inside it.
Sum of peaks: 71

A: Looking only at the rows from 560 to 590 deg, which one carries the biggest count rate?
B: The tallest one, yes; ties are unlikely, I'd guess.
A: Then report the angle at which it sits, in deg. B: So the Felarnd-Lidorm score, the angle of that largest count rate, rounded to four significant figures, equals 583.0 deg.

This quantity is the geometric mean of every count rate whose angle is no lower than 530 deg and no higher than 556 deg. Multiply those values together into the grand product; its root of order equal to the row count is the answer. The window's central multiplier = 33.8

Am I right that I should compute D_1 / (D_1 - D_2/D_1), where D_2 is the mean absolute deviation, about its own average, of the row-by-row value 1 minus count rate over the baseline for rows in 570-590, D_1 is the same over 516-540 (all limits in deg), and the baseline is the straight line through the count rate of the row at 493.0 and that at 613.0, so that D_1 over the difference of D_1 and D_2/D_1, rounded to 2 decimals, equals -0.08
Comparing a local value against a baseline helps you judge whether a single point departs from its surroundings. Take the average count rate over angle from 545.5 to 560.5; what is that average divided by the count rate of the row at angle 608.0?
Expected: 0.88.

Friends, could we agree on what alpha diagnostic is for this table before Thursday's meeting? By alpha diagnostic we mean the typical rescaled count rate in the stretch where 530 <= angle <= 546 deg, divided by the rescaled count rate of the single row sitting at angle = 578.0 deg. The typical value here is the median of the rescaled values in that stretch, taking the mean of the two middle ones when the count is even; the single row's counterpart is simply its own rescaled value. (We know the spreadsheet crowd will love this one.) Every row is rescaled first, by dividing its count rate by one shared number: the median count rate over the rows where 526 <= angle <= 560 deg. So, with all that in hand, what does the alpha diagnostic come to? 0.92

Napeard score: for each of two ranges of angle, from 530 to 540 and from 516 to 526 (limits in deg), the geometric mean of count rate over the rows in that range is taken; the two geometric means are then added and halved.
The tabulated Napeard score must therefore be 33.9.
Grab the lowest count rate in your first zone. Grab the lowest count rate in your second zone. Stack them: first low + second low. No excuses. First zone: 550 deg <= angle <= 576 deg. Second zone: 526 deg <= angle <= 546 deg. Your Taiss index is 65.6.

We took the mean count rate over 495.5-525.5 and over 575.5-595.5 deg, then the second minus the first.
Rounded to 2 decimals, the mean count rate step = -0.24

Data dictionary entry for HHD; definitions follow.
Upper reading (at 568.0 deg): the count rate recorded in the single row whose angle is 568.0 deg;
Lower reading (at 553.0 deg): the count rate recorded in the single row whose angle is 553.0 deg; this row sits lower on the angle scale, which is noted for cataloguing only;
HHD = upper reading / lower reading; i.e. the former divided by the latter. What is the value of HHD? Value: 1.01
